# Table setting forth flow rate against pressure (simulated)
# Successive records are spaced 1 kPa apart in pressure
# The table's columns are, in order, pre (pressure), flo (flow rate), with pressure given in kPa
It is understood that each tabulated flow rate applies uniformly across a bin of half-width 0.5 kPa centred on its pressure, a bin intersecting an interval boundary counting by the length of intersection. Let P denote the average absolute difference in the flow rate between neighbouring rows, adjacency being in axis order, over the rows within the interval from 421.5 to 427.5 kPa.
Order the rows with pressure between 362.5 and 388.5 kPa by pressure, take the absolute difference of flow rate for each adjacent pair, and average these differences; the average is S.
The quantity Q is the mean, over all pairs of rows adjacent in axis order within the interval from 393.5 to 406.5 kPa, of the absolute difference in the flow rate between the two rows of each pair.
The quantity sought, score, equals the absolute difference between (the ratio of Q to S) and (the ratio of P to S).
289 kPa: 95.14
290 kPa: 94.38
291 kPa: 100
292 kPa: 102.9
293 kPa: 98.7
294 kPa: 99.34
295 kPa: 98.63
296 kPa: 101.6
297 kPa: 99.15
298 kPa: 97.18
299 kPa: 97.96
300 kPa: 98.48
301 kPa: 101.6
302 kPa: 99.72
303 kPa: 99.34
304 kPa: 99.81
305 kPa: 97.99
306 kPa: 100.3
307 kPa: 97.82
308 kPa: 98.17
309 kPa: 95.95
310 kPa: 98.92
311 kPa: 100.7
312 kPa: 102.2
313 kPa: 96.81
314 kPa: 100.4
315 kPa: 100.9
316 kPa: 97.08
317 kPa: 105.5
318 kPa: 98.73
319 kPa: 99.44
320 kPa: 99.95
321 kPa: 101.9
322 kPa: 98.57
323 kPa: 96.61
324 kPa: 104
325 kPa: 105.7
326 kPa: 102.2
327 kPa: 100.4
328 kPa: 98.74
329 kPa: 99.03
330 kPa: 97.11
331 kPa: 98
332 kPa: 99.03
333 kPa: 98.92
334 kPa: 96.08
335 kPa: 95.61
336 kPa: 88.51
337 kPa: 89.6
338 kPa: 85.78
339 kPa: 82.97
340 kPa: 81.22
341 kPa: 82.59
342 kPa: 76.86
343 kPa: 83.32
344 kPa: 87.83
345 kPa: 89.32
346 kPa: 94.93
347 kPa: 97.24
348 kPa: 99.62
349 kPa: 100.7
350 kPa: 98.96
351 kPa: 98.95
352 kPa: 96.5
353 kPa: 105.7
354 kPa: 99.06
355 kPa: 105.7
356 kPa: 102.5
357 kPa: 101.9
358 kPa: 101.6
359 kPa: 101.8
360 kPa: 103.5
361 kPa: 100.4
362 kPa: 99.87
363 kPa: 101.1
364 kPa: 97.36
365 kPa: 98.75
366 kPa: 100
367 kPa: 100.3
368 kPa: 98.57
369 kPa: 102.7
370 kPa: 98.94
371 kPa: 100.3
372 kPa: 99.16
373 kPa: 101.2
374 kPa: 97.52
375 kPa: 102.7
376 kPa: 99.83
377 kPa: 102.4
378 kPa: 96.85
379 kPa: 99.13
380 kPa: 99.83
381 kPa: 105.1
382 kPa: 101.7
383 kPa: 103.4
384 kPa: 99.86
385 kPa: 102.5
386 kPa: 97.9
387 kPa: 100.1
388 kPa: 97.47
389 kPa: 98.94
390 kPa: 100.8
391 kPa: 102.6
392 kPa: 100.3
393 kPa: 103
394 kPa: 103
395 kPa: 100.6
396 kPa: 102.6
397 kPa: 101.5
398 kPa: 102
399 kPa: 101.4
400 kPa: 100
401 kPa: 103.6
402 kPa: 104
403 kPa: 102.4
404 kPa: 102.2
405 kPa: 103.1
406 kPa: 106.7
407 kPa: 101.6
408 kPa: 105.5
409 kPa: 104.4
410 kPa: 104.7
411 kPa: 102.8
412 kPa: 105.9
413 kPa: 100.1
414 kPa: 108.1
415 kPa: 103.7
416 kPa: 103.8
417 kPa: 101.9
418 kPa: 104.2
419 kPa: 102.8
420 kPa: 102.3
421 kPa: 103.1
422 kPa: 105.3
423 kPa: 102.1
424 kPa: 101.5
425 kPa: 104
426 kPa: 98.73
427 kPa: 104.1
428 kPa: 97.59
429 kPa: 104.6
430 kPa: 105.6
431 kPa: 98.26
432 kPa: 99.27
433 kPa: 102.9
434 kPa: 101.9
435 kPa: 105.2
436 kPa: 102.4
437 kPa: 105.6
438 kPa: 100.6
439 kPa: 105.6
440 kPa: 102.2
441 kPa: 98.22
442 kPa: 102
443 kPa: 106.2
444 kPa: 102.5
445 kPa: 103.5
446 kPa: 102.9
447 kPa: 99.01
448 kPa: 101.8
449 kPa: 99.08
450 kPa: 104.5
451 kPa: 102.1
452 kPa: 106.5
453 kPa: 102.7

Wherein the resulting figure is 0.7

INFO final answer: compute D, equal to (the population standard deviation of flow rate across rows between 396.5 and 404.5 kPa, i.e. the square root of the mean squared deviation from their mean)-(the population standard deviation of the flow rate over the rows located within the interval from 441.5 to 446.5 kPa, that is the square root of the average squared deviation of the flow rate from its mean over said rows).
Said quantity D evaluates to -0.3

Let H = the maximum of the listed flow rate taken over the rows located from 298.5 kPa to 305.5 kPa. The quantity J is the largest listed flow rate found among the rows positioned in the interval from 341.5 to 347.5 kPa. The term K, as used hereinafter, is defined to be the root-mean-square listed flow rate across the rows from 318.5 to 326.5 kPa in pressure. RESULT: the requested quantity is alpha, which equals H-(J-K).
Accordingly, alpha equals 105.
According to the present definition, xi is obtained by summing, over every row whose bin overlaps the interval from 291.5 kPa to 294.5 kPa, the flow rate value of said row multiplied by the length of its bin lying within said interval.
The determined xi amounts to 301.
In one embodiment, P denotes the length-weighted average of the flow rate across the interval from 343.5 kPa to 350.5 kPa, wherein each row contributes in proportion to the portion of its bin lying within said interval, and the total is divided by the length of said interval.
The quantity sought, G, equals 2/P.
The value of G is 0.0209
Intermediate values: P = 96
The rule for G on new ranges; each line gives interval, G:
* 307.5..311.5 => 0.0203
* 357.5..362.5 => 0.0197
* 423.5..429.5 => 0.0197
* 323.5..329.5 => 0.0197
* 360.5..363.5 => 0.0199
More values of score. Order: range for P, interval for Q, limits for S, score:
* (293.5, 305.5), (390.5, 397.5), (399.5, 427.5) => 0.1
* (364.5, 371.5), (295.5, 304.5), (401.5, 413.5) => 0.3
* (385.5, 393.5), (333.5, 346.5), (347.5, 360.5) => 0.5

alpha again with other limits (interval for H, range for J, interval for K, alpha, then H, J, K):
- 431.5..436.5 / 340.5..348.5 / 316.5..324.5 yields 106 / 105.2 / 99.62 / 101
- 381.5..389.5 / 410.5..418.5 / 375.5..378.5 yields 95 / 103.4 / 108.1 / 100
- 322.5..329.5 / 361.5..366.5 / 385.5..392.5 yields 104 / 105.7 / 101.1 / 100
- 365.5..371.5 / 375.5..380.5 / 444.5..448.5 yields 102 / 102.7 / 102.4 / 102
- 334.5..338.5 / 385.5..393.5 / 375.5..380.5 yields 92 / 95.61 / 103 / 100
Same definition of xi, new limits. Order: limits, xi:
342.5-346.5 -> 355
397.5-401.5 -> 407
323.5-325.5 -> 210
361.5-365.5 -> 397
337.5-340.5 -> 250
